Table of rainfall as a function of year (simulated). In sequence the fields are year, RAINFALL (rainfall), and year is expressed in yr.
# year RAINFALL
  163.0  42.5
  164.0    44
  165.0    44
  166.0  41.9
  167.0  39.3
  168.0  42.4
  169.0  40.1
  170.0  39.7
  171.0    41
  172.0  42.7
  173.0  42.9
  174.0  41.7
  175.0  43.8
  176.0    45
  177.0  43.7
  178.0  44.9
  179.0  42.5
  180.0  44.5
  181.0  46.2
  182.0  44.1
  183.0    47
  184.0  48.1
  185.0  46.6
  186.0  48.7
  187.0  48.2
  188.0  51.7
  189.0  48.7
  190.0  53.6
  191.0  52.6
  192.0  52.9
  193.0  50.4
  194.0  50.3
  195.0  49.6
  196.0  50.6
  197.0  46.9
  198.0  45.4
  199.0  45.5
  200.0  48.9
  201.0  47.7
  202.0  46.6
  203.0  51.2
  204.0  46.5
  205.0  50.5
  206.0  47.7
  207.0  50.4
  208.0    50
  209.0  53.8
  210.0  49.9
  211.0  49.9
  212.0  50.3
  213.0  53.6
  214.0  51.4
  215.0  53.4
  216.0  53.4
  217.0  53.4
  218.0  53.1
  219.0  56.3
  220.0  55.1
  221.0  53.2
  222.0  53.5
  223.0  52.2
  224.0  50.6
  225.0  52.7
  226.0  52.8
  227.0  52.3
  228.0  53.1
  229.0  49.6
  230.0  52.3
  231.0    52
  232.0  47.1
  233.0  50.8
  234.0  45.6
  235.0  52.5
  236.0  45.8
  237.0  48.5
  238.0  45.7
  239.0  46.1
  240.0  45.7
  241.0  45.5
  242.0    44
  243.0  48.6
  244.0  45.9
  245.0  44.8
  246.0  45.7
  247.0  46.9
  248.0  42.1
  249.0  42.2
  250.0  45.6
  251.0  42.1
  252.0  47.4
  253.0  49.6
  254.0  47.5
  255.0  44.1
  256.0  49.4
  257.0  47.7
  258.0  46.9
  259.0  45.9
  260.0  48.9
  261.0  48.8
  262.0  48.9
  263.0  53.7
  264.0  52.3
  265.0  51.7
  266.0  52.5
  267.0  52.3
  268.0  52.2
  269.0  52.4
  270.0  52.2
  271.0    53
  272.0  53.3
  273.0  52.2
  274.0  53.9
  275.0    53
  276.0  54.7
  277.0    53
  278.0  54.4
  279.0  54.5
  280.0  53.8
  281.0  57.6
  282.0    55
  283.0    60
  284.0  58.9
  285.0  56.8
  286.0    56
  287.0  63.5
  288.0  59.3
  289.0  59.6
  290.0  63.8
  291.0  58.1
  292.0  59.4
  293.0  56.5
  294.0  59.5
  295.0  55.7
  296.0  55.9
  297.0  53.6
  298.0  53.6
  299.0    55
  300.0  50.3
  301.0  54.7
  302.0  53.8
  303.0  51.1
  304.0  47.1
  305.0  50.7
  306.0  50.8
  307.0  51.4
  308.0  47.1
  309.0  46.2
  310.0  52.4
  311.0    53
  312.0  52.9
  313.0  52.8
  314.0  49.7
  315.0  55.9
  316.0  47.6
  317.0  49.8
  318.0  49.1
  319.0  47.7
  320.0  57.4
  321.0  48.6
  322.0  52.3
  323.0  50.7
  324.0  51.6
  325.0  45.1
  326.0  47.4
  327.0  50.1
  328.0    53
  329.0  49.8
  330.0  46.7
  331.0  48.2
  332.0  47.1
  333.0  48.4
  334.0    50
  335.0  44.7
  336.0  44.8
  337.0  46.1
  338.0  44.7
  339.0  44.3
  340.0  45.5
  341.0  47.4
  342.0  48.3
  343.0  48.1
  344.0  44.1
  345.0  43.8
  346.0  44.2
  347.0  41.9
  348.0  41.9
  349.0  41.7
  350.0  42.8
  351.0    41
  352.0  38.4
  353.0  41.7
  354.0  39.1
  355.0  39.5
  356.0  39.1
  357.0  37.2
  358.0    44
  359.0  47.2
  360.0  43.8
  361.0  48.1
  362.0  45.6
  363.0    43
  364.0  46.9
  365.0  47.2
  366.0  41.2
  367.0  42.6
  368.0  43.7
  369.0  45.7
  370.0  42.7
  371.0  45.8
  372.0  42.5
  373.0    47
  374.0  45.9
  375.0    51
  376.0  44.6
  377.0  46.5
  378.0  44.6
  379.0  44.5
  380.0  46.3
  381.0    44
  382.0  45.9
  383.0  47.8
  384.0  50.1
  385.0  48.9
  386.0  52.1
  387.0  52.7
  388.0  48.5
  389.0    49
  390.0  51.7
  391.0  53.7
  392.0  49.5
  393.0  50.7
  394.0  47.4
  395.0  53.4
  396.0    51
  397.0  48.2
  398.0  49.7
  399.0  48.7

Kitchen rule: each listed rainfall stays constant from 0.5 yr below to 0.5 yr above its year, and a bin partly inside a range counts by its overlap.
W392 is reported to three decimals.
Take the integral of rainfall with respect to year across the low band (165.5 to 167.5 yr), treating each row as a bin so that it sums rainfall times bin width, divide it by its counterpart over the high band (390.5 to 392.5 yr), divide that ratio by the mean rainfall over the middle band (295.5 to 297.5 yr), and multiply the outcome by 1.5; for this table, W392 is 0.022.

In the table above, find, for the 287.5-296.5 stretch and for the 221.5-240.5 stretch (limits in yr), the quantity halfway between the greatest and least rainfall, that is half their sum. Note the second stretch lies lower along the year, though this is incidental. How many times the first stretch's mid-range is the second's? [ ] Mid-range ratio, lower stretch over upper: 0.83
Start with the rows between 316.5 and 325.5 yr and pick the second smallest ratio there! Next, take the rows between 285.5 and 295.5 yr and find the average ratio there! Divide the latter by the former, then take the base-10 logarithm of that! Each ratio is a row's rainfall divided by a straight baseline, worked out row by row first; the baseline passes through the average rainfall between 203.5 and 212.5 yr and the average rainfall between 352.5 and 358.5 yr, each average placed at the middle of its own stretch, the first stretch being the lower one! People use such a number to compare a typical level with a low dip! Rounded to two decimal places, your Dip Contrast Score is 0.07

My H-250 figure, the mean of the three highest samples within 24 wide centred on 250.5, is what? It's 49.3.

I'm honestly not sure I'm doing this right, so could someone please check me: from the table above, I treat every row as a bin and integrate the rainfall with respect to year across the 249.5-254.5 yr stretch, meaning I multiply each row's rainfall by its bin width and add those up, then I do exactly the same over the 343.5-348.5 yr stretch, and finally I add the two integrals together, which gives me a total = 448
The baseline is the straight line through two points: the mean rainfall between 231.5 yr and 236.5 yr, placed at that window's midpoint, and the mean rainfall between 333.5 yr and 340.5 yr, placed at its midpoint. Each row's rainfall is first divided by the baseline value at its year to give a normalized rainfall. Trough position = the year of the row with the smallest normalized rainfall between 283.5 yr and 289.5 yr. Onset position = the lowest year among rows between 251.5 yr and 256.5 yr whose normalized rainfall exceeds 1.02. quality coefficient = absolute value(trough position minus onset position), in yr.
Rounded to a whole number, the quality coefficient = 33 yr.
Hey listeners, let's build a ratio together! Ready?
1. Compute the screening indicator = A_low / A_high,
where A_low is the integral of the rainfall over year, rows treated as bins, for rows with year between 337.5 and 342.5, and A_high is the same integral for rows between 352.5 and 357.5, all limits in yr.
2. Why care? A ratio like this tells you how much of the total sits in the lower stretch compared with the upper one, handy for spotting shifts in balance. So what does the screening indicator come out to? 1.17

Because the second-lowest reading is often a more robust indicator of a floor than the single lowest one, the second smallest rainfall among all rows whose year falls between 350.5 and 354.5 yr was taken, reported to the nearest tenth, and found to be 39.1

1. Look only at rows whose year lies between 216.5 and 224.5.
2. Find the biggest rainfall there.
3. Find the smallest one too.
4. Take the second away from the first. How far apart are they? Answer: 5.7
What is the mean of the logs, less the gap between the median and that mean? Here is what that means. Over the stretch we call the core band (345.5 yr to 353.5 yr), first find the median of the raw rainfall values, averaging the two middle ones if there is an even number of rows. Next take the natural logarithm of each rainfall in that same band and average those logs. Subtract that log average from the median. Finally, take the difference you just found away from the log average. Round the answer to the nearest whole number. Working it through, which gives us -34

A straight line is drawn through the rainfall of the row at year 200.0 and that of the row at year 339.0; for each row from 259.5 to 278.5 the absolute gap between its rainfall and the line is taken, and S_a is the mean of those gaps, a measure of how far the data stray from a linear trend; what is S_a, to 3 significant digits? 5.67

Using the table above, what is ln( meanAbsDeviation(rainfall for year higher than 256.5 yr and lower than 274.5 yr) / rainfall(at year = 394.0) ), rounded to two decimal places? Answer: -3.10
